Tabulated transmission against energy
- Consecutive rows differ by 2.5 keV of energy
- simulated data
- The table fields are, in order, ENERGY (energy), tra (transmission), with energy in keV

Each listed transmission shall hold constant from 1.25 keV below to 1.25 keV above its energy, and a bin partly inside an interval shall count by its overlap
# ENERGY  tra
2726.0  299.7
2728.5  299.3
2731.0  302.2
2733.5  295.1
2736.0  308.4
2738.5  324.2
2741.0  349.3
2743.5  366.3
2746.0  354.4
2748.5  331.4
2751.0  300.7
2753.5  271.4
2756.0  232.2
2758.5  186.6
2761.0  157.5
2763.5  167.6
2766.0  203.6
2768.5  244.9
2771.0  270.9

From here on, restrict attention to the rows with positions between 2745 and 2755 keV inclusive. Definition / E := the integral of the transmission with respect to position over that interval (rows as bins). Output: 3114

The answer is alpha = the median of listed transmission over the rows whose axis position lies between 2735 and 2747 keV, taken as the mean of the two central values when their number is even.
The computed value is 349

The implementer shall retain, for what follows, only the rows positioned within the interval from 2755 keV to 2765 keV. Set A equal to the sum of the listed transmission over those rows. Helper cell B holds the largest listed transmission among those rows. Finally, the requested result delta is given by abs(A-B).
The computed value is 512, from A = 744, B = 232.2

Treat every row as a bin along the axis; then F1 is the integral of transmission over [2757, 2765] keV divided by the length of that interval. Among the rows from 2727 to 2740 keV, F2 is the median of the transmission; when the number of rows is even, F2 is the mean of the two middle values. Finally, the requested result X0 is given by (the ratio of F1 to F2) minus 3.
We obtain -2.4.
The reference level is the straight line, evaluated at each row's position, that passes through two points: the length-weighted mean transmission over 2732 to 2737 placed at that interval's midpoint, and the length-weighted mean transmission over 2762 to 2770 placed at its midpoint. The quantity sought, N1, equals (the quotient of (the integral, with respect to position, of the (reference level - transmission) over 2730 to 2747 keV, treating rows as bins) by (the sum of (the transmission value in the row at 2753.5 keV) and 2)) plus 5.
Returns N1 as 2.6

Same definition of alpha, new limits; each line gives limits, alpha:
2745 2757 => 301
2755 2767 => 187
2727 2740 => 302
